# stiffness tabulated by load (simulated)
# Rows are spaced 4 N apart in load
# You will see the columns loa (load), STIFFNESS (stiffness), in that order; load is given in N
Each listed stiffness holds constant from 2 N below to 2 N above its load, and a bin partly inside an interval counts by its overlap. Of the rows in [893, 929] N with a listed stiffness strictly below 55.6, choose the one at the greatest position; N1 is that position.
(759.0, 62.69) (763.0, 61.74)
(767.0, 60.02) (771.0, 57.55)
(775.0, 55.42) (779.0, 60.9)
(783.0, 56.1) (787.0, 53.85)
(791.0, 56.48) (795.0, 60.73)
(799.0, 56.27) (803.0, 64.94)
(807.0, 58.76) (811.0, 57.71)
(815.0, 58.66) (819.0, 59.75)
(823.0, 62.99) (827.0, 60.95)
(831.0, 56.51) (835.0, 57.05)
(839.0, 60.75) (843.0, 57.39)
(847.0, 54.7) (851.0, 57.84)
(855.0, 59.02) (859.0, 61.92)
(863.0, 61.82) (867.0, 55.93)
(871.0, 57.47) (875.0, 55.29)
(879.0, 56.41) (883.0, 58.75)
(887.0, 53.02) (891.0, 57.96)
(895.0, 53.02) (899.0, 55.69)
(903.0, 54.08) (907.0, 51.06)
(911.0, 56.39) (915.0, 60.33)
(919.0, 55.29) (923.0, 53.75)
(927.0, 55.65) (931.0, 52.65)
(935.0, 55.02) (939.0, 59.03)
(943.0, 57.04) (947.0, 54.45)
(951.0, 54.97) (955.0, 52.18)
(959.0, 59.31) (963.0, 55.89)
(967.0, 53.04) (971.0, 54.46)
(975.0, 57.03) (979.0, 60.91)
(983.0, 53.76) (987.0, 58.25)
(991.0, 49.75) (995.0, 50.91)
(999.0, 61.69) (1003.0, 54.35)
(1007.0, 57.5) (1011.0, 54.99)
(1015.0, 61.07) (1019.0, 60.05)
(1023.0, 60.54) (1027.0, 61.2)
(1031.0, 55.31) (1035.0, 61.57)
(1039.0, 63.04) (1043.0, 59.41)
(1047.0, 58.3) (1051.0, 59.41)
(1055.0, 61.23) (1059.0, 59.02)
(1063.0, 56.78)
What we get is 923.0 N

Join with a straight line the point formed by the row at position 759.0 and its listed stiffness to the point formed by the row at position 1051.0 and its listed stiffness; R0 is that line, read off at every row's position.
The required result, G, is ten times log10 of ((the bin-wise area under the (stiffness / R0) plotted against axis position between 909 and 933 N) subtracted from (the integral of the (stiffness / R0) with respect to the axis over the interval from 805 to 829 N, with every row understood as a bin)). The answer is 0.7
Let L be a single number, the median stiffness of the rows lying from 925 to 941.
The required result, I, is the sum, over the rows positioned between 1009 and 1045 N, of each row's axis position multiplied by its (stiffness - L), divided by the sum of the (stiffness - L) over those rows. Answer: 1029.2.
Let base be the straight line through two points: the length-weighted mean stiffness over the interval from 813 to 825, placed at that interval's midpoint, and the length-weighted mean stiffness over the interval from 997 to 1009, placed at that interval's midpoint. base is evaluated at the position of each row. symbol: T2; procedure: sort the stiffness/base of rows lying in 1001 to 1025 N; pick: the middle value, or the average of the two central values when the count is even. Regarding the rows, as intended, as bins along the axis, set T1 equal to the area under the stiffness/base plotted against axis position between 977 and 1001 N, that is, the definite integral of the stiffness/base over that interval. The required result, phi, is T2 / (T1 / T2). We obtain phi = 0.045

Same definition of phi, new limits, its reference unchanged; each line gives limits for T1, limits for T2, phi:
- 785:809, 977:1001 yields 0.040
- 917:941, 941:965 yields 0.040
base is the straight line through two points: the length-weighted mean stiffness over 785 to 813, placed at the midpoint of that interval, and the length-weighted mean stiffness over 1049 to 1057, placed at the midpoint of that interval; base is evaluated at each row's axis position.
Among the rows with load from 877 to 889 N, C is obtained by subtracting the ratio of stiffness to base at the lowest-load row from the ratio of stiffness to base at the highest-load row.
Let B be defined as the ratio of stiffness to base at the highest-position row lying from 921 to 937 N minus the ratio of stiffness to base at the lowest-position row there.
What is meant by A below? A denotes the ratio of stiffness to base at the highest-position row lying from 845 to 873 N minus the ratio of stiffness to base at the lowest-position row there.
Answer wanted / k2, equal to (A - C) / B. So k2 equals 5.1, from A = 0.044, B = 0.02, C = -0.058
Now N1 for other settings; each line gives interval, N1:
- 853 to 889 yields 887.0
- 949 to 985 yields 983.0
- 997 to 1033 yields 1031.0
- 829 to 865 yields 847.0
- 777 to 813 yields 787.0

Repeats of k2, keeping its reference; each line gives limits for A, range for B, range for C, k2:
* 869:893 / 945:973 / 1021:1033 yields -35.7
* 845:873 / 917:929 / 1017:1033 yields 24.3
